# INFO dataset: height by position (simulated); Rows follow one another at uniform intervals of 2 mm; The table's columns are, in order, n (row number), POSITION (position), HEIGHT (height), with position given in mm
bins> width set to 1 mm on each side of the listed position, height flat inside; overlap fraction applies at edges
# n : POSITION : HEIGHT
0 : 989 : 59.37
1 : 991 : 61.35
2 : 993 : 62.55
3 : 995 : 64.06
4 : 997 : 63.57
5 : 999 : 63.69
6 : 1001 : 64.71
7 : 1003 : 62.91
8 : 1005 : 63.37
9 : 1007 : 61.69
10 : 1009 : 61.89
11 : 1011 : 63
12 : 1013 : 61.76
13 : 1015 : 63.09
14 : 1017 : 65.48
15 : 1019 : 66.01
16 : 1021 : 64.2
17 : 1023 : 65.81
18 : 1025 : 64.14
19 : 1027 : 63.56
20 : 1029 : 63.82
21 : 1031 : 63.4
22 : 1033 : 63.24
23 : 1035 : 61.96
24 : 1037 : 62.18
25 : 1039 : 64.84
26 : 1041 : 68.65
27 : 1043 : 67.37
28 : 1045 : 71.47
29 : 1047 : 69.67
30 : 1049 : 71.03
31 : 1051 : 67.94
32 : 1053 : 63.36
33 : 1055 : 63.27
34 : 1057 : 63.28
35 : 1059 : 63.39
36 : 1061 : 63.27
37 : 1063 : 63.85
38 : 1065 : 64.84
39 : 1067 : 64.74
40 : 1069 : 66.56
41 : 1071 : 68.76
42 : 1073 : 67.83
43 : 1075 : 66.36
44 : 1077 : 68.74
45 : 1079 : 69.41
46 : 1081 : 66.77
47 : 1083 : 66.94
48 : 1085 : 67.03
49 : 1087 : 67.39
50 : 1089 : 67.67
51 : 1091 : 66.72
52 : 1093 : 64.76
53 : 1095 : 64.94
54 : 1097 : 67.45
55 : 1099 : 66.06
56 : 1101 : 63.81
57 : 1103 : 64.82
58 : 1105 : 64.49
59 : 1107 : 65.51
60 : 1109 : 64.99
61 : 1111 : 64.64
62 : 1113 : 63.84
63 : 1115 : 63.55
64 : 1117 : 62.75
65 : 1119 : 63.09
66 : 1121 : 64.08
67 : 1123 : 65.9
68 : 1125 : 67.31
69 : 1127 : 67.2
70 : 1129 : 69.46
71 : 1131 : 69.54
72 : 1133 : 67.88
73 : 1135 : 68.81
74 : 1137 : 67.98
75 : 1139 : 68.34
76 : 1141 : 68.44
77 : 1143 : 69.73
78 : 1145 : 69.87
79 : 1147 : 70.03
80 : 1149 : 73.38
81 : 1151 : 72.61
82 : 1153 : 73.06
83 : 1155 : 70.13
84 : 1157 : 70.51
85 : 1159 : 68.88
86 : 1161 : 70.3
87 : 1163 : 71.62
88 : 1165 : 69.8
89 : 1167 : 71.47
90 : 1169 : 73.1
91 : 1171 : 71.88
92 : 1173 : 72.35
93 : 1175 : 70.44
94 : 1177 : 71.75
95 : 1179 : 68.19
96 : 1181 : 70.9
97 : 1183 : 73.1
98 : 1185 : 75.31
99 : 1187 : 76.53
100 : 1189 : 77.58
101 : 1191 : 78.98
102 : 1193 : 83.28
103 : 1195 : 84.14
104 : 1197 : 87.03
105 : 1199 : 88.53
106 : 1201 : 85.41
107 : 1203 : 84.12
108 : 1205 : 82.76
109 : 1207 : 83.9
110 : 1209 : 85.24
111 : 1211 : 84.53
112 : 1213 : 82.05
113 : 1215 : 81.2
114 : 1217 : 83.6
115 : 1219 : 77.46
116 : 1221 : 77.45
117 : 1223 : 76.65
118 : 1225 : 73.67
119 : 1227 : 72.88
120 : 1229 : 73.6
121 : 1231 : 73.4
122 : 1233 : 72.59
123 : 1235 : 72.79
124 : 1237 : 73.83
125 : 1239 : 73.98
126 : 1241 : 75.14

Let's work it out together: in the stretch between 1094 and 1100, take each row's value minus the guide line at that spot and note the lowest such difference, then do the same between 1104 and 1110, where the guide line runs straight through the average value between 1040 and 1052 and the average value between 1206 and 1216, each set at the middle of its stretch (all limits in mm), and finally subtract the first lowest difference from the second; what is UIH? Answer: -1.3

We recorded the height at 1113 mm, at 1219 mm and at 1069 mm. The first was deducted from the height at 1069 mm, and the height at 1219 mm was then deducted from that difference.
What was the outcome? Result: -75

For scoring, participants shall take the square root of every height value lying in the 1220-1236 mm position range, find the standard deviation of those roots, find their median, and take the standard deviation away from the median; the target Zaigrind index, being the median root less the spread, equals 8.47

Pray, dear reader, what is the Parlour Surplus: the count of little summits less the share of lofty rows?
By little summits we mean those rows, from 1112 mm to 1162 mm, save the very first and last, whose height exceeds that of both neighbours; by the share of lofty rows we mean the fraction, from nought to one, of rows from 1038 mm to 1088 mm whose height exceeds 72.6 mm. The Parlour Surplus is 6.0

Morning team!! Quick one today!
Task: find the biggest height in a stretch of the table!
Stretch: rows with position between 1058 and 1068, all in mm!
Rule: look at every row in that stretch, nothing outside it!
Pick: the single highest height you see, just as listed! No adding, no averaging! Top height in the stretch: 64.84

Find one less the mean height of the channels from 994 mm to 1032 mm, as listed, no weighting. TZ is -62.7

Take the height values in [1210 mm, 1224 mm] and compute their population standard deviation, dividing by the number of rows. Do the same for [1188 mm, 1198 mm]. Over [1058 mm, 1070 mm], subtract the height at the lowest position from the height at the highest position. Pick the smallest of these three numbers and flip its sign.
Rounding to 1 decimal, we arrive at -3.0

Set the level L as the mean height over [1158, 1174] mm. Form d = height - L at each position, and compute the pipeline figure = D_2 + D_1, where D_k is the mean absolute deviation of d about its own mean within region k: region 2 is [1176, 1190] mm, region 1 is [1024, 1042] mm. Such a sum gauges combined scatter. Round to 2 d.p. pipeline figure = 3.95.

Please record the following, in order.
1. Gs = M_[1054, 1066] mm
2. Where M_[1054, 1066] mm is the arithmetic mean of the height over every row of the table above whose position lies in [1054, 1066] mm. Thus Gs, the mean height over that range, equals 64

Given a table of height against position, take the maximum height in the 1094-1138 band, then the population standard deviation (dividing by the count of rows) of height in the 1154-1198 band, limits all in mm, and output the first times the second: 354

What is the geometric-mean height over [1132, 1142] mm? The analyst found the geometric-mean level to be 68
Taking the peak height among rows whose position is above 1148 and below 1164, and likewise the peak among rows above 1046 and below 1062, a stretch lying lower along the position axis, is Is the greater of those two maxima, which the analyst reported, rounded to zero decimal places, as 73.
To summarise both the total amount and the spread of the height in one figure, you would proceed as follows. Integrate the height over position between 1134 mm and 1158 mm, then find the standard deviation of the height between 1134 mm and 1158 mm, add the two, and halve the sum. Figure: 844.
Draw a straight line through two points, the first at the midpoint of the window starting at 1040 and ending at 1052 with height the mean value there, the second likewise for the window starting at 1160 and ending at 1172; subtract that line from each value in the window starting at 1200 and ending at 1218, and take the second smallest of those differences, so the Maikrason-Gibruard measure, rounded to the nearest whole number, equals 10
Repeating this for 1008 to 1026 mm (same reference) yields -7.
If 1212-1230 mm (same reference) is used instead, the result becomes 1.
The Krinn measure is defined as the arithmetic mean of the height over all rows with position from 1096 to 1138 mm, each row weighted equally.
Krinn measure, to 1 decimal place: 65.9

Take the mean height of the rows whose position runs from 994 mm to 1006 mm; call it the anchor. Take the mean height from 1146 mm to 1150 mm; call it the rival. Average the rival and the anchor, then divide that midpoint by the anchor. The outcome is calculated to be 1.06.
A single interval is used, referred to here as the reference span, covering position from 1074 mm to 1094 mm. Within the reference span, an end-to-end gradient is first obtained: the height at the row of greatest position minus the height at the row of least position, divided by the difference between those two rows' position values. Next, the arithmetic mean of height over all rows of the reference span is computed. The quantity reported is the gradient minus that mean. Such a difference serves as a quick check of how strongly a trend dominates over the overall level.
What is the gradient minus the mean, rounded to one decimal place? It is -67.3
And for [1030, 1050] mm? -66.0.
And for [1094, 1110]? -65.3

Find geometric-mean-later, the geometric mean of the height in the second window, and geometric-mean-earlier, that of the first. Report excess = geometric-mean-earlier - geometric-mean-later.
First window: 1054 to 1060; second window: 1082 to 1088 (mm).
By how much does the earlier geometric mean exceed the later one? -3.8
